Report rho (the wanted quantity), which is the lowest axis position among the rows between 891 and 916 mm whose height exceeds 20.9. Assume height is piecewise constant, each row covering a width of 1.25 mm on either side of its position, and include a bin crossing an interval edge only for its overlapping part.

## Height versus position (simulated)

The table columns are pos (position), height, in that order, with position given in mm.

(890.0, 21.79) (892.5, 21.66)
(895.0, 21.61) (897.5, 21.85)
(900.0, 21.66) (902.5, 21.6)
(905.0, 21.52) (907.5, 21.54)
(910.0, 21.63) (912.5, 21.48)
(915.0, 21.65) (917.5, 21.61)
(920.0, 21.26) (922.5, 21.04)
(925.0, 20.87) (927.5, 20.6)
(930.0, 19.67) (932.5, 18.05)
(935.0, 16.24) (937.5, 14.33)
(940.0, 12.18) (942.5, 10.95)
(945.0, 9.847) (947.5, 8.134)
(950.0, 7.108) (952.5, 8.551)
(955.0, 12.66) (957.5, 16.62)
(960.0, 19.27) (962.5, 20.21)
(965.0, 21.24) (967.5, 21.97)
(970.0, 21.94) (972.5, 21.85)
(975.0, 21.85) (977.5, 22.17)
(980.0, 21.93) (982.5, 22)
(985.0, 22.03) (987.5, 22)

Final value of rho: 892.5 mm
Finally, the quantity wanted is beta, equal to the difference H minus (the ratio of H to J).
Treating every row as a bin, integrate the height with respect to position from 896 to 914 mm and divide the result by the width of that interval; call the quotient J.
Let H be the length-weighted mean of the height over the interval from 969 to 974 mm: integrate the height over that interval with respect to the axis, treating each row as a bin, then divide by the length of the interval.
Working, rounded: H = 21.9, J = 21.6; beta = 20.9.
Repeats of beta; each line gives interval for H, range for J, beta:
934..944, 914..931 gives 12.6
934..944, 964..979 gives 12.7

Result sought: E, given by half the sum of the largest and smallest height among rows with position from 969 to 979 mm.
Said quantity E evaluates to 22.0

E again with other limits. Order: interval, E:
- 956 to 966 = 18.9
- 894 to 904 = 21.7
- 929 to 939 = 17.0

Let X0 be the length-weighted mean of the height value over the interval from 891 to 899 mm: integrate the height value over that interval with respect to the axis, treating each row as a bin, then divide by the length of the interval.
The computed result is 21.7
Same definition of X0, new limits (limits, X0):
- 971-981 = 22.0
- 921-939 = 18.6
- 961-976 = 21.5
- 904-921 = 21.5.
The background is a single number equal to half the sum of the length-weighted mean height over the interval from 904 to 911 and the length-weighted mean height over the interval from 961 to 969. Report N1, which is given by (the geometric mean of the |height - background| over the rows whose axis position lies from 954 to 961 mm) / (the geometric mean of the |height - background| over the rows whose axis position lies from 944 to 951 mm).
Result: 0.3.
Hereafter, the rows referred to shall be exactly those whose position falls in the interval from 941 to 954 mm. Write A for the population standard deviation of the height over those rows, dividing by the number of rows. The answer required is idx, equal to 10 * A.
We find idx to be 13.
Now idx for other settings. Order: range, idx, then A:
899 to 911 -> 1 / 0.1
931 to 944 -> 26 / 2.6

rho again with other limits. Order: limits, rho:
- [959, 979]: 965.0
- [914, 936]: 915.0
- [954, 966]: 965.0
